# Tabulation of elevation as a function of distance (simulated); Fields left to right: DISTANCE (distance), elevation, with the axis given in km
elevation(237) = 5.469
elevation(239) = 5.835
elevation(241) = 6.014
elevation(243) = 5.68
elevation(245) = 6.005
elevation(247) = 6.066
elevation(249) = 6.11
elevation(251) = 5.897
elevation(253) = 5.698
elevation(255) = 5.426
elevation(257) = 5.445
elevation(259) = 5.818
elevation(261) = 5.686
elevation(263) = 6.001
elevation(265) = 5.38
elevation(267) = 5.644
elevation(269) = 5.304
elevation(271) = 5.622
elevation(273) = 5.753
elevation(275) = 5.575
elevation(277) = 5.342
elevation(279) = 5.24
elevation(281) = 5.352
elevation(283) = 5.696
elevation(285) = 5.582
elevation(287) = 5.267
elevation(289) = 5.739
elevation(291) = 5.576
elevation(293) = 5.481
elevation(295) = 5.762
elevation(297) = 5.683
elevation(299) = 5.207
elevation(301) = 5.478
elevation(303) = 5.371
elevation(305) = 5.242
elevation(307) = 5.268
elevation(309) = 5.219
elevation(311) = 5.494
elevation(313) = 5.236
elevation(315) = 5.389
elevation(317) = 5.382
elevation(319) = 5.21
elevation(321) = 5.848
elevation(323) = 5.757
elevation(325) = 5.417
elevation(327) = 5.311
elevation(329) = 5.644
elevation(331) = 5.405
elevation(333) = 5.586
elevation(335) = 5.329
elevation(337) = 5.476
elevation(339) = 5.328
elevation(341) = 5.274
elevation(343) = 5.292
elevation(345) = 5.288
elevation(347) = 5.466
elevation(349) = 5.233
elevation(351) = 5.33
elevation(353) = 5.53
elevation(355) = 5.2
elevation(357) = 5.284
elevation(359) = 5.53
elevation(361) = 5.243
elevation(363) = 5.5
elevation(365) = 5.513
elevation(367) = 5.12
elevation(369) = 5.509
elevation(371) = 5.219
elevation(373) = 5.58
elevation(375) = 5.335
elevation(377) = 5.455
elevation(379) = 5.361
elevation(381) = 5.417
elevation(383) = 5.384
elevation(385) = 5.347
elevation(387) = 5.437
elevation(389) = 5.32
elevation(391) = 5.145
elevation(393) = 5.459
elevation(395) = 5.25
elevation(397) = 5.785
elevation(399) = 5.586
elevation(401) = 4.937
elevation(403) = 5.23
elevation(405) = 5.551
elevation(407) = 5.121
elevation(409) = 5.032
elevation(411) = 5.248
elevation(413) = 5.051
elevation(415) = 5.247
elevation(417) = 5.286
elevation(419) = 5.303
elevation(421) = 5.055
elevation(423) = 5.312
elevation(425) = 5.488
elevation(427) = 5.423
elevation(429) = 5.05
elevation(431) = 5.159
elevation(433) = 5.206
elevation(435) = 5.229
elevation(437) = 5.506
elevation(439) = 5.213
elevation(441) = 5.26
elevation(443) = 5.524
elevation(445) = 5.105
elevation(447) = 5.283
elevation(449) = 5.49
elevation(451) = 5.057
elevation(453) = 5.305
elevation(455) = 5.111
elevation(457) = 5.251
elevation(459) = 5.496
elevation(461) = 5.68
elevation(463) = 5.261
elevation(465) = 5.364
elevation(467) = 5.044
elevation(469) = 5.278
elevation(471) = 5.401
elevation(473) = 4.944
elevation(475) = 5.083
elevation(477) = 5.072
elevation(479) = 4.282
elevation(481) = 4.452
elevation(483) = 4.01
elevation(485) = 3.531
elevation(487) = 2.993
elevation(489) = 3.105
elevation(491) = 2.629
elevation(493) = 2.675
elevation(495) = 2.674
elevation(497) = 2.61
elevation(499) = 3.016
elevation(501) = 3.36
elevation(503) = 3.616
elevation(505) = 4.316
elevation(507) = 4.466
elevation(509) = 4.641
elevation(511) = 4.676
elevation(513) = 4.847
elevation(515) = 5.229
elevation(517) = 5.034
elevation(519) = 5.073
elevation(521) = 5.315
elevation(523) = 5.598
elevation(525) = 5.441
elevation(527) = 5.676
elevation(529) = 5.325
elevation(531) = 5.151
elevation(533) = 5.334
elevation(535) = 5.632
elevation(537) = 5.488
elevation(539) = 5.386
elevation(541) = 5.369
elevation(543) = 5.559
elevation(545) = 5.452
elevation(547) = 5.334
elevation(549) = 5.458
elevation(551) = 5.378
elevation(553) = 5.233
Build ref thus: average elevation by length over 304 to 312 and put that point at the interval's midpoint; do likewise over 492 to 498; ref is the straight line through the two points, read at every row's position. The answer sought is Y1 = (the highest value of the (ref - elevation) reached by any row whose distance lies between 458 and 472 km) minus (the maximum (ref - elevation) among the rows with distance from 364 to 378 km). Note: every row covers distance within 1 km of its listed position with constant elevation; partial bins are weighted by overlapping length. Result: -1.3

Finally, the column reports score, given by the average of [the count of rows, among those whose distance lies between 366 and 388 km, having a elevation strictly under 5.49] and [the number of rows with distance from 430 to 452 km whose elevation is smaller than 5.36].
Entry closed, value 8.50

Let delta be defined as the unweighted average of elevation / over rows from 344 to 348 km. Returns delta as 5.38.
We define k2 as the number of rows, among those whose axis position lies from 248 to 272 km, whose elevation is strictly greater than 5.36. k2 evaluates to 11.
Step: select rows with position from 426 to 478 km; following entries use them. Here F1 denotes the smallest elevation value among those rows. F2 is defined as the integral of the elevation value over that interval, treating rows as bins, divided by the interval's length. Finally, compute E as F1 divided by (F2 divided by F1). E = 4.6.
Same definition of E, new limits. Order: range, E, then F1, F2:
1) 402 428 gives 4.8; 5.032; 5.26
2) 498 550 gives 1.8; 3.016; 4.99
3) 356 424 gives 4.6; 4.937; 5.33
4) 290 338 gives 5.0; 5.207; 5.45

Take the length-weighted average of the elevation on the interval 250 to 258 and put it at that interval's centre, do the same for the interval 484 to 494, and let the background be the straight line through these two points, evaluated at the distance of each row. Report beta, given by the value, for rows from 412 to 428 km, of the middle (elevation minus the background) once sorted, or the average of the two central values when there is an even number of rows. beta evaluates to 1.5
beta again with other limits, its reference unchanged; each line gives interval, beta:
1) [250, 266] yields 0.1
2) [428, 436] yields 1.6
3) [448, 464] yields 1.9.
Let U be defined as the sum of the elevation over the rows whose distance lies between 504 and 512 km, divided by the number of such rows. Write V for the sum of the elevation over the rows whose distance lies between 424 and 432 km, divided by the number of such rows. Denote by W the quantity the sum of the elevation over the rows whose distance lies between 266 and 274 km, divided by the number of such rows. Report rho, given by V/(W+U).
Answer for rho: 0.52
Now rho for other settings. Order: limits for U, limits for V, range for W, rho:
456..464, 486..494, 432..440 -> 0.27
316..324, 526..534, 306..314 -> 0.49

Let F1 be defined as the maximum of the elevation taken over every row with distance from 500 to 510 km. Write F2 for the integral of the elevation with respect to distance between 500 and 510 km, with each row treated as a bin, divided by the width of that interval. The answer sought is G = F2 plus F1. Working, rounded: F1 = 4.641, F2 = 4.08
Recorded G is 8.7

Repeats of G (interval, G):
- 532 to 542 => 11.1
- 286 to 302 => 11.3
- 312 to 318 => 10.7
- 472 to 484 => 9.7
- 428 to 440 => 10.7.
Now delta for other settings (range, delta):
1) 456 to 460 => 5.37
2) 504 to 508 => 4.39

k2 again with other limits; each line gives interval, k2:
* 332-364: 6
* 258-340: 27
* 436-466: 6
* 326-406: 20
